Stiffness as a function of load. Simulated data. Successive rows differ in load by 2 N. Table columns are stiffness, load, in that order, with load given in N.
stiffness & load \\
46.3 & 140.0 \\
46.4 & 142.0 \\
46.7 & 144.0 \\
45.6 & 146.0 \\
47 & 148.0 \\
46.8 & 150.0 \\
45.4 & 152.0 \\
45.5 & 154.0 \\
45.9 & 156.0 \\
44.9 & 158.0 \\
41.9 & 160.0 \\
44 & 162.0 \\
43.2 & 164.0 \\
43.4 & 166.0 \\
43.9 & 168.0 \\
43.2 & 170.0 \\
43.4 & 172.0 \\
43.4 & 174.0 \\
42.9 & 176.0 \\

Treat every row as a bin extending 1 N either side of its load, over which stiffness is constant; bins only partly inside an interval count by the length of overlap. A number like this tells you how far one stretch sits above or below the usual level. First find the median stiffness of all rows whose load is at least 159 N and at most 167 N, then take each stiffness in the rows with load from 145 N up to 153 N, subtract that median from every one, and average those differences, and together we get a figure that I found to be 2.9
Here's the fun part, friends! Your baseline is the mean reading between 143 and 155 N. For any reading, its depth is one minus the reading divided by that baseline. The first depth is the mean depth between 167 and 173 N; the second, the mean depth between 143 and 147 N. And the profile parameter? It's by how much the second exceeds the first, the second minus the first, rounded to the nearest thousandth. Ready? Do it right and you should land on -0.057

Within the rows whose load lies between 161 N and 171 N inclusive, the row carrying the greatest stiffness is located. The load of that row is 162.0 N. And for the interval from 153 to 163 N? 156.0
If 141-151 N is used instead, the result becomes 148.0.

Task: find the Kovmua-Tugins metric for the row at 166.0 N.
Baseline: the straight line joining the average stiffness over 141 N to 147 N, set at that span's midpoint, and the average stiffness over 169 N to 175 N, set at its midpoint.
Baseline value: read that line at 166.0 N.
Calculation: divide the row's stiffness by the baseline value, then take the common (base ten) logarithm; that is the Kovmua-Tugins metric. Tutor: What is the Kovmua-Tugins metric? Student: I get -0.0055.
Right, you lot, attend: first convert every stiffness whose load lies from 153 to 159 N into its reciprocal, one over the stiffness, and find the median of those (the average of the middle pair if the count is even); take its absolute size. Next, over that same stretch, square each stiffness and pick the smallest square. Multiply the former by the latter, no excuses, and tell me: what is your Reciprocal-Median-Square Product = 44.3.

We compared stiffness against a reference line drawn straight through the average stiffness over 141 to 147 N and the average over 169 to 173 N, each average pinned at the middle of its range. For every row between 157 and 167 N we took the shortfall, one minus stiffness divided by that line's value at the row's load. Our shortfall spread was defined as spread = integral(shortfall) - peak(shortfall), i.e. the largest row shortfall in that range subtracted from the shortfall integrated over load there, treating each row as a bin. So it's 0.12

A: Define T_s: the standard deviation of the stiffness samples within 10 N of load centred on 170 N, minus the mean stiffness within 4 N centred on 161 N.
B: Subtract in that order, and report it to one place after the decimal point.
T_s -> -42.7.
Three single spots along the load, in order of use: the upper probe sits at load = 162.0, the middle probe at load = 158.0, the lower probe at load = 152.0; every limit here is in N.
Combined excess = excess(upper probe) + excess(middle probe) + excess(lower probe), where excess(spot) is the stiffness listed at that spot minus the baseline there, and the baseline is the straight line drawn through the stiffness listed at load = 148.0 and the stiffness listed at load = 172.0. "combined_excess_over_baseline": -2.5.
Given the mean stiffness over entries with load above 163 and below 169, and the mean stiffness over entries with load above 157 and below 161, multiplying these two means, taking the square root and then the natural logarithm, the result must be 3.772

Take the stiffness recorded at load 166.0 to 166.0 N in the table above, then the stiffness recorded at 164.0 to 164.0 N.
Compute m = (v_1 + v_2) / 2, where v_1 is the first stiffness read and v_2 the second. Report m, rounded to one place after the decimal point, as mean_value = 43.3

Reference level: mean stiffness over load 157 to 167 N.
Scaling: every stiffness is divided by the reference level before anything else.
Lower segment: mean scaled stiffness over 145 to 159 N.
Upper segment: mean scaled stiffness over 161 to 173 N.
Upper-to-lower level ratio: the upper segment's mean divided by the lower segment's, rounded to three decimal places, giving 0.949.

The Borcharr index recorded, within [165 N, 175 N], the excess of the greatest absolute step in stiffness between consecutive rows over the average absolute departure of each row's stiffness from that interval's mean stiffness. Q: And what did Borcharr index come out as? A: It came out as 0.5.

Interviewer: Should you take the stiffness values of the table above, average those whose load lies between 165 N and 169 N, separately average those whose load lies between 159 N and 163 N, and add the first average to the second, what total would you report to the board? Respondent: 86.6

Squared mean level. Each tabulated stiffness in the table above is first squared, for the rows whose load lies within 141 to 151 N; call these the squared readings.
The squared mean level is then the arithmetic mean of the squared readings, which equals 2162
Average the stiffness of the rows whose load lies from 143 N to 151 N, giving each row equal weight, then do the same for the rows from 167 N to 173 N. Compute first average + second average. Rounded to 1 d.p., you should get 90.0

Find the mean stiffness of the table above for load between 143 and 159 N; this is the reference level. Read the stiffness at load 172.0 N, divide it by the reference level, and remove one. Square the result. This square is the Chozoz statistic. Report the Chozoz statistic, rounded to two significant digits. 0.0031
